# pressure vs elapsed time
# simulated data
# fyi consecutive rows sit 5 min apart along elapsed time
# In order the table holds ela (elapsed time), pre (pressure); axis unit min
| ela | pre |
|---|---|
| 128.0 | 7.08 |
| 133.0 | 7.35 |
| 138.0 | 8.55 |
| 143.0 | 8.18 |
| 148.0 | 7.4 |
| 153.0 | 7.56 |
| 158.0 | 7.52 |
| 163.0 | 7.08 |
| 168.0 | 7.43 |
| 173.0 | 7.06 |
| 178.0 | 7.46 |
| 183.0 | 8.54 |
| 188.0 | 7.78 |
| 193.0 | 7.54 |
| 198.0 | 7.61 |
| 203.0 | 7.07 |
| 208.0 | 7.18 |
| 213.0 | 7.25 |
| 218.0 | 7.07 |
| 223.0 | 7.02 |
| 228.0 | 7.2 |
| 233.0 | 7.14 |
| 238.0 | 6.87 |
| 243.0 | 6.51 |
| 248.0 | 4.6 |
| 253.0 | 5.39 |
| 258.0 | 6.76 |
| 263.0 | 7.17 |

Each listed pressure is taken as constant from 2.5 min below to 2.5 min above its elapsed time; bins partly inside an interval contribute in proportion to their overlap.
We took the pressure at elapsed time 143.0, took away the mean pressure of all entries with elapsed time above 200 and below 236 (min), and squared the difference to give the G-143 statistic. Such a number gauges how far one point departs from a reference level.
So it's 1.1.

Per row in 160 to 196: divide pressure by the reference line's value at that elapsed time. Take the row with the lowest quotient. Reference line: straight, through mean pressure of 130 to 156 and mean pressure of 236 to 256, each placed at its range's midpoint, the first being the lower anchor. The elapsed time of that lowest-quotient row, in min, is 163.0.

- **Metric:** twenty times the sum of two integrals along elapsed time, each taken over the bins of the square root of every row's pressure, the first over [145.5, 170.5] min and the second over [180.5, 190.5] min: 1931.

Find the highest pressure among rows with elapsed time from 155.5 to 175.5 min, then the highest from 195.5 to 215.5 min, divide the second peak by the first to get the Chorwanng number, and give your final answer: 1.01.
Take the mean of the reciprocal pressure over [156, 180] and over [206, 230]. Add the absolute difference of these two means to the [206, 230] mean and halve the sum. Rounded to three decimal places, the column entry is 0.072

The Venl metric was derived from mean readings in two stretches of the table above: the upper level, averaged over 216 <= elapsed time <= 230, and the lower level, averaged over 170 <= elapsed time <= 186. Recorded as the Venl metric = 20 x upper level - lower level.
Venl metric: 134.2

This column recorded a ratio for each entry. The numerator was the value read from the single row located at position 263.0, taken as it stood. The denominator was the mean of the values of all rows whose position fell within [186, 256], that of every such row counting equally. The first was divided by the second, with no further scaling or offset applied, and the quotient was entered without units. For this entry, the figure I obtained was 1.04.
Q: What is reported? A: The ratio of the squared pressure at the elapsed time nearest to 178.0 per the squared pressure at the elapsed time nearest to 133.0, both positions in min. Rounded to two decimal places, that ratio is 1.03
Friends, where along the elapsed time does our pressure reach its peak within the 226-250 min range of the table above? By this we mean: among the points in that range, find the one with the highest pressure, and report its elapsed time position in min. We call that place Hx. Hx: 228.0 min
